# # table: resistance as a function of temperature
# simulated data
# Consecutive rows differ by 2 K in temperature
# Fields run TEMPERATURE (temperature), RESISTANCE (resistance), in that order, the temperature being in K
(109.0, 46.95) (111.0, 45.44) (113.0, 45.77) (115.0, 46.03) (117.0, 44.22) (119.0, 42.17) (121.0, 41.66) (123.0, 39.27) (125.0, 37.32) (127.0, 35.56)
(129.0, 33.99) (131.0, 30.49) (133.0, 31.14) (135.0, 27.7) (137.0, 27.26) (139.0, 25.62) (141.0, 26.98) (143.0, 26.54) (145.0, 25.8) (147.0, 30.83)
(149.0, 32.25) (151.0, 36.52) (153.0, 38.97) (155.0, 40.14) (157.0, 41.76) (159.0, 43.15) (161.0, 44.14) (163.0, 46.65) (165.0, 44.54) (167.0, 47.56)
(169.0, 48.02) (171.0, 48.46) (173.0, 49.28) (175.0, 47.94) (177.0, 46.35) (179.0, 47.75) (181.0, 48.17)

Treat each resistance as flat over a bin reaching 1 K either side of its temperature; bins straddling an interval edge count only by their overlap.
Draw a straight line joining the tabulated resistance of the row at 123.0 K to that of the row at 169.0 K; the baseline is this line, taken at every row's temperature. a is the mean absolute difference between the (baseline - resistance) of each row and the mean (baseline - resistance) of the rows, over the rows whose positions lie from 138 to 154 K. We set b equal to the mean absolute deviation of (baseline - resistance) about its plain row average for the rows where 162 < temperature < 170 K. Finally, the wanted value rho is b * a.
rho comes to 3.4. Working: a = 3.4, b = 1.0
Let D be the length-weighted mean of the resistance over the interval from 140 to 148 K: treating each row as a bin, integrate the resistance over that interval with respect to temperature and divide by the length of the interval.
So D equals 28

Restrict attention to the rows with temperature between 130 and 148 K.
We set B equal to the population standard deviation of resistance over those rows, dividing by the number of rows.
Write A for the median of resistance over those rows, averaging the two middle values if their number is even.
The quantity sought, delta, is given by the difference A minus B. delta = 25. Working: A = 27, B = 2.1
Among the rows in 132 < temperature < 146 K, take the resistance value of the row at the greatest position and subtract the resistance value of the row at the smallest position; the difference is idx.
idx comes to -5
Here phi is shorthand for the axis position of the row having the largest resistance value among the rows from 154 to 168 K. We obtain 167.0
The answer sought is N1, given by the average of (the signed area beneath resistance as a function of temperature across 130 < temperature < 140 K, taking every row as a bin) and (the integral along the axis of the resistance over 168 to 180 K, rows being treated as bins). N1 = 430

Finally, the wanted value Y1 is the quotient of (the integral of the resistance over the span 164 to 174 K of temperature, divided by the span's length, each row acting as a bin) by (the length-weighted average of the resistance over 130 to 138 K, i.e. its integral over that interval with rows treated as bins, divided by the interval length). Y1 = 1.6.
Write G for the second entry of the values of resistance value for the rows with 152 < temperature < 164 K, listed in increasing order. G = 40.14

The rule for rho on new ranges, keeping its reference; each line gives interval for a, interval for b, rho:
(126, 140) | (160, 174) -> 3.8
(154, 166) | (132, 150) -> 2.3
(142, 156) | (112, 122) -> 8.6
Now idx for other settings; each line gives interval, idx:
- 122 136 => -12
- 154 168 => 7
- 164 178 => 2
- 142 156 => 14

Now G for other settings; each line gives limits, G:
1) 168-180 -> 47.75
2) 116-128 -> 37.32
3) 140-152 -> 26.54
